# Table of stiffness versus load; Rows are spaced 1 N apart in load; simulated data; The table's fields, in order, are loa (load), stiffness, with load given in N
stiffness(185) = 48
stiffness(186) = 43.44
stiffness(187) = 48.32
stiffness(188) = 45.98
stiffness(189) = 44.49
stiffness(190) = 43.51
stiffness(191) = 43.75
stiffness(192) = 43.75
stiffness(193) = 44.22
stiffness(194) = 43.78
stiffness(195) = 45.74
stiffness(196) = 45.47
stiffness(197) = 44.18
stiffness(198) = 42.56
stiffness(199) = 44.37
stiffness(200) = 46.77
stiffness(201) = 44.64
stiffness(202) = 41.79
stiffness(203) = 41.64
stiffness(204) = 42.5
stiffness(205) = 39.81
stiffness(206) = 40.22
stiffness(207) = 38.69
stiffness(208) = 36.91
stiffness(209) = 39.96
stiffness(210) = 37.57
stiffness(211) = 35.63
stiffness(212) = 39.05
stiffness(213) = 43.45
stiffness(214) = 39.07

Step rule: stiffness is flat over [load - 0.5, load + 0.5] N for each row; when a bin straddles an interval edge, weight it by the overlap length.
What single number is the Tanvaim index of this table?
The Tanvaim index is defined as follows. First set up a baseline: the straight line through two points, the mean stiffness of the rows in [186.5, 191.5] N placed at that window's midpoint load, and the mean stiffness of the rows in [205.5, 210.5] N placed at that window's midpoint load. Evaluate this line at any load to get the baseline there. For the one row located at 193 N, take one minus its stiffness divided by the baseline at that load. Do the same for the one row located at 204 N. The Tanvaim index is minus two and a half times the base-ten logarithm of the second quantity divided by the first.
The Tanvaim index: -2.10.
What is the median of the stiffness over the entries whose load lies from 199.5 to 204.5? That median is 42.5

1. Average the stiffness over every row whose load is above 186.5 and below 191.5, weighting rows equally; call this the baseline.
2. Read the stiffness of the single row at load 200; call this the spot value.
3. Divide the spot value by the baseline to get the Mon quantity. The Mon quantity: 1.035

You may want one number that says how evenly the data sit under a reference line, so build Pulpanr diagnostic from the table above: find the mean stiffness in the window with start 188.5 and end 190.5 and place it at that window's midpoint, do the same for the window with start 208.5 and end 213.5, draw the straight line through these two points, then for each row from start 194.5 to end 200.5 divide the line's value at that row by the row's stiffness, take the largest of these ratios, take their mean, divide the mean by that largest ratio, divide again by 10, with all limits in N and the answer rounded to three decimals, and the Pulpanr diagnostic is 0.095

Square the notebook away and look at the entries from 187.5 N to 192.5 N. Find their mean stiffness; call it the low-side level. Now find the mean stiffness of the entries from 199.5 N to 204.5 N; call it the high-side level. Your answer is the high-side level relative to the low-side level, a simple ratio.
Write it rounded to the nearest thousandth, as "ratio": 0.981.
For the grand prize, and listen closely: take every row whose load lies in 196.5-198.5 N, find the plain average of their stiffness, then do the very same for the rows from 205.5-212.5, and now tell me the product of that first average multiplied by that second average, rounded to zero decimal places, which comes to 1661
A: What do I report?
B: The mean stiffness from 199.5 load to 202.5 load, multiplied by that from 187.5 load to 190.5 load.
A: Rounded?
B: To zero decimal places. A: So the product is 1983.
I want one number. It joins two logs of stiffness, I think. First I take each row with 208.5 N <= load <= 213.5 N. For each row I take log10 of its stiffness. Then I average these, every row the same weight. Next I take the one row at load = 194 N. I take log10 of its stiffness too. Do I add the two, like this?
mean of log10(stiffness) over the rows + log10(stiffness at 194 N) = 3.233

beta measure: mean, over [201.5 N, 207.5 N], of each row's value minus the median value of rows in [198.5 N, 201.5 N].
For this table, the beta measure -4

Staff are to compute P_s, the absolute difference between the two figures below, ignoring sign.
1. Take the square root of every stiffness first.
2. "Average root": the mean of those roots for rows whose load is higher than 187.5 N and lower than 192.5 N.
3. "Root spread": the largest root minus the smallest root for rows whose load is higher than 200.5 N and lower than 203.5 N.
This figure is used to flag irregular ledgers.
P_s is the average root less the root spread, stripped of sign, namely 6.43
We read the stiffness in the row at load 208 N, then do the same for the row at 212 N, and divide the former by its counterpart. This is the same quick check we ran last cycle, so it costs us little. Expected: 0.95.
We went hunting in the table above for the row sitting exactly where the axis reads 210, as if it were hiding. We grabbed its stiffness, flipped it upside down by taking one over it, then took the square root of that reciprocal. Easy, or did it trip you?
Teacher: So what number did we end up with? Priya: 0.163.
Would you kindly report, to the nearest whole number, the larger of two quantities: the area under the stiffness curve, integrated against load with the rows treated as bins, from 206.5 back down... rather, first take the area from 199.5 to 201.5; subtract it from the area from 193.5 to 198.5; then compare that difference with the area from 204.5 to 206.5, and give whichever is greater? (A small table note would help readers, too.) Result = 130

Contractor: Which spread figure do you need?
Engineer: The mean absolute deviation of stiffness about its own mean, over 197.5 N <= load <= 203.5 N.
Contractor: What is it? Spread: 1.6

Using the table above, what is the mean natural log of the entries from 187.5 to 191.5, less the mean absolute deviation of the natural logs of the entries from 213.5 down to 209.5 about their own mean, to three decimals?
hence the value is 3.734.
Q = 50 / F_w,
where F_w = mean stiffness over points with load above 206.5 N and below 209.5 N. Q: 1.298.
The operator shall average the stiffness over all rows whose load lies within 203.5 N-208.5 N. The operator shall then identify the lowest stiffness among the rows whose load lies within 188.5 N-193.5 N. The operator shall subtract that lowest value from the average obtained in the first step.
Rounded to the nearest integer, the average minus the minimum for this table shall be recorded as -4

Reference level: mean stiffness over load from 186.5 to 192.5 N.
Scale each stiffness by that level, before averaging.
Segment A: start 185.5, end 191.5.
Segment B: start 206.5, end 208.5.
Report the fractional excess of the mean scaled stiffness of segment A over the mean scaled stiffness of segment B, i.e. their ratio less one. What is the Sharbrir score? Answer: 0.19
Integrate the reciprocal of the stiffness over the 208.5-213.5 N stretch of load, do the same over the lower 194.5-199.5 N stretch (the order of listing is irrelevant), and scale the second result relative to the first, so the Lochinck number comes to 0.88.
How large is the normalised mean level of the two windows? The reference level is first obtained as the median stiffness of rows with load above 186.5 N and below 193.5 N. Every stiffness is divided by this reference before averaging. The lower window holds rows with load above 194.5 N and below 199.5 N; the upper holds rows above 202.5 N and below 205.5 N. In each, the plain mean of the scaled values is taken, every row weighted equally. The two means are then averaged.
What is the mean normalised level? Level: 0.97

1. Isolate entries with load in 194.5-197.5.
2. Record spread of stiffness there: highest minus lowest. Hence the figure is 1.6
